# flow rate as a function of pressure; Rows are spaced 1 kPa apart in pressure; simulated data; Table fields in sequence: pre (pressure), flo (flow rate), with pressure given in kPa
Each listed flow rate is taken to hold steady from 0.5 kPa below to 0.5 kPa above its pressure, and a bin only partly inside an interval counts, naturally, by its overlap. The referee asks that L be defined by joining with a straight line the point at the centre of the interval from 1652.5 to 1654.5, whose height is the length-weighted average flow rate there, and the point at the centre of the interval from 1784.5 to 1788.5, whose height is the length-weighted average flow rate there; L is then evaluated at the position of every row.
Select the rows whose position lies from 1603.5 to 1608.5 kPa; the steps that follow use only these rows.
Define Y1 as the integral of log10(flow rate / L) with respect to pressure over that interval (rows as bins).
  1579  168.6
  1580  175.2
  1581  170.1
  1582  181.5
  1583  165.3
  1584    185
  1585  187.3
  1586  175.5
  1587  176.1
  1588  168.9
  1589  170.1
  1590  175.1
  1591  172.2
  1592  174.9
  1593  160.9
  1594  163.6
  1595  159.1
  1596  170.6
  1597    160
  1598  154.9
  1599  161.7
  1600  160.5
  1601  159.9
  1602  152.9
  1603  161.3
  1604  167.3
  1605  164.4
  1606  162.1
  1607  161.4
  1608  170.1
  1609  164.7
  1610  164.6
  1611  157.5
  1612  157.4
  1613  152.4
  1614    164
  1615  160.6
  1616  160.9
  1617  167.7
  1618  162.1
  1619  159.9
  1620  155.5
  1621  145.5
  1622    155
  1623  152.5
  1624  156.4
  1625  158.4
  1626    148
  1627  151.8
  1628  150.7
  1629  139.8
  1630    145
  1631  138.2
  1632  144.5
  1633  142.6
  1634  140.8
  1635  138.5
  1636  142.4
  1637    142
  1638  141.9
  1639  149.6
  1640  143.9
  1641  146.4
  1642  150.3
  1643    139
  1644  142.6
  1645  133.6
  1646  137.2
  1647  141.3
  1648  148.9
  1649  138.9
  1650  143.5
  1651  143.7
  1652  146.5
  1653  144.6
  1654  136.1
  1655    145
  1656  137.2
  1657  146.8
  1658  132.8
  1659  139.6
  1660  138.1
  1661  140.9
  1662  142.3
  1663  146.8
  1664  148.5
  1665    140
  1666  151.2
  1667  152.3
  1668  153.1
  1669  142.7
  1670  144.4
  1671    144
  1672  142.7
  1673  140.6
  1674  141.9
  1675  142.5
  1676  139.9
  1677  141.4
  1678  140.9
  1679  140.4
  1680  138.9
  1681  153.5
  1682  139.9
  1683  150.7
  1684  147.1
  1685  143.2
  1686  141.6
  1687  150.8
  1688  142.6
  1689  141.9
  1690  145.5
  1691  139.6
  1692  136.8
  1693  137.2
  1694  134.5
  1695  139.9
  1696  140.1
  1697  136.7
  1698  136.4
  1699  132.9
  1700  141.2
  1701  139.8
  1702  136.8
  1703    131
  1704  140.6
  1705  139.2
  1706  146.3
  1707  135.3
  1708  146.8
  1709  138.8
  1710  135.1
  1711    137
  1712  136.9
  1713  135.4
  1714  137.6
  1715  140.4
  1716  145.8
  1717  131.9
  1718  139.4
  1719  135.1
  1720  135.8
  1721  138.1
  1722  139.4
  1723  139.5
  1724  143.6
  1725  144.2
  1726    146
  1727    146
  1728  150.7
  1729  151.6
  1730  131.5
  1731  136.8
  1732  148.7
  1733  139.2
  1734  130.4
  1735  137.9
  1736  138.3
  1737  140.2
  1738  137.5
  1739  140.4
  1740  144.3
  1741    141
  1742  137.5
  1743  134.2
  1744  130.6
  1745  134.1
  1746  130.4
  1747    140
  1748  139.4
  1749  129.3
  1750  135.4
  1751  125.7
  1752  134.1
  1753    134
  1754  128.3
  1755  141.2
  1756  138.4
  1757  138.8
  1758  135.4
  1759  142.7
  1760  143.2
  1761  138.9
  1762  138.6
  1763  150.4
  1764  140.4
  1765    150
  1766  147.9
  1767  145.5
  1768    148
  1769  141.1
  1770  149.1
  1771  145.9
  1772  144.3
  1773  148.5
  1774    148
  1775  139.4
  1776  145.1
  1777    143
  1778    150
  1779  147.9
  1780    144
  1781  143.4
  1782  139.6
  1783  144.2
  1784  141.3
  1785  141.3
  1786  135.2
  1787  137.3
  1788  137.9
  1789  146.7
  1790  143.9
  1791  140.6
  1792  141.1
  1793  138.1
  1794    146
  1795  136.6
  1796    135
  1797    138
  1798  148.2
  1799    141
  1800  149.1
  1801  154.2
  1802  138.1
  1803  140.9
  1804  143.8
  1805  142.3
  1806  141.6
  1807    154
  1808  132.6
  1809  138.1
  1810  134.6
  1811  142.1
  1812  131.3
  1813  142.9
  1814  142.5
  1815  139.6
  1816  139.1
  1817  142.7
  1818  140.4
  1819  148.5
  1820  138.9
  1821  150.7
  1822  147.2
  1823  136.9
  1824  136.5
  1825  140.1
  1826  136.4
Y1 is 0.3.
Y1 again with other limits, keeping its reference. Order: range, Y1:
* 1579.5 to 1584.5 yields 0.5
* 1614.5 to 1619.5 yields 0.3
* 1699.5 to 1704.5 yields 0.0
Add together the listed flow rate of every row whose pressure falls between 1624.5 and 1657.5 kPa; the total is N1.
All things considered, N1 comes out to 4740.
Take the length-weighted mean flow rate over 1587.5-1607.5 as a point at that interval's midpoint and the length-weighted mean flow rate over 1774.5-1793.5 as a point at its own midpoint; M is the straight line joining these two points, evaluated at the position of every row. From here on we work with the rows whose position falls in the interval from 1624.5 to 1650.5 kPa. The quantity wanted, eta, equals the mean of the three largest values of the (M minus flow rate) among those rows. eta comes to 23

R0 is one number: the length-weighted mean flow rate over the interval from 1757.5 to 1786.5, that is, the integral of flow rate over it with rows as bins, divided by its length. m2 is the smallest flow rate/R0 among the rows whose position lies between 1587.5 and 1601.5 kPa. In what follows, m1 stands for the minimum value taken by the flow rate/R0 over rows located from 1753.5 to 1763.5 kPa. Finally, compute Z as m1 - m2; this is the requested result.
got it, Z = -0.18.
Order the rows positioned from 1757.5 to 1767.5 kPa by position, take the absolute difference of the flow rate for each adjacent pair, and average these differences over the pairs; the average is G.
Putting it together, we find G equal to 5.4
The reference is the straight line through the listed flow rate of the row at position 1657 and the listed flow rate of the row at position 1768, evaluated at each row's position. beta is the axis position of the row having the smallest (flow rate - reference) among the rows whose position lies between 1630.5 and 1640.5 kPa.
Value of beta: 1631 kPa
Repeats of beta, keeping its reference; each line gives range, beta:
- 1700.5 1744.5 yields 1734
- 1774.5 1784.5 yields 1775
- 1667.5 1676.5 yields 1676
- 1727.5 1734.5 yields 1734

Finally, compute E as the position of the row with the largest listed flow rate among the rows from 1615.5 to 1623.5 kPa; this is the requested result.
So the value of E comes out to 1617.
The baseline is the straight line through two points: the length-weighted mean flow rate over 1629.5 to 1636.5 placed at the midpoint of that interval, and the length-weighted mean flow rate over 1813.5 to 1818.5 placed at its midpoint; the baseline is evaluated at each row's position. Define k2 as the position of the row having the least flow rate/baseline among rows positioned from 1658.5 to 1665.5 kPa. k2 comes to 1660 kPa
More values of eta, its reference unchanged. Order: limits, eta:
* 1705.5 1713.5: 16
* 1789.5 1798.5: 4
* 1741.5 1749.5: 16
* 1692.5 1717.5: 19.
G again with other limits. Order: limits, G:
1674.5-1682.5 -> 5.0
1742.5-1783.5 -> 4.9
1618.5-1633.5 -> 5.6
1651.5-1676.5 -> 4.6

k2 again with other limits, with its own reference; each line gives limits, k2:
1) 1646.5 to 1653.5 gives 1649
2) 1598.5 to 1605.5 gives 1602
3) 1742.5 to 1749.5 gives 1749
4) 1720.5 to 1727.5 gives 1721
